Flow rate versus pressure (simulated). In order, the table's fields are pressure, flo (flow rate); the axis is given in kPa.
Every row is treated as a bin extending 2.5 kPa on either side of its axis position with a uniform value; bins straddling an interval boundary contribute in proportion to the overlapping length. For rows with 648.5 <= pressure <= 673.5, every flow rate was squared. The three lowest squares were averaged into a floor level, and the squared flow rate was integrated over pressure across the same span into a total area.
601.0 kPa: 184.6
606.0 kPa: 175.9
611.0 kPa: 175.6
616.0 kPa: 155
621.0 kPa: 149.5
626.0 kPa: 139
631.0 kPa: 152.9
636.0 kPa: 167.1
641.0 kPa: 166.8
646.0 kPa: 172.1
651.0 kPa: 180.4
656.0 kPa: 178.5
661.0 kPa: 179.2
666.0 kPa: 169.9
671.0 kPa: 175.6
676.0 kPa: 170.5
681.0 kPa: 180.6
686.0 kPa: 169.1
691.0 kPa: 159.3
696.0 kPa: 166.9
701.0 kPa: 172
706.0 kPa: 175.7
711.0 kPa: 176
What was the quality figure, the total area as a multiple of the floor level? 25.6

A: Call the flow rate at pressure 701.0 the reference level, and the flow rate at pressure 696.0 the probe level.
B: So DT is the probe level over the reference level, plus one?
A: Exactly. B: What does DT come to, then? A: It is 1.97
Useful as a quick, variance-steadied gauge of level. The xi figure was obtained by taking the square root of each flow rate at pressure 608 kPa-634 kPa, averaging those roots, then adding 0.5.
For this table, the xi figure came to 12.9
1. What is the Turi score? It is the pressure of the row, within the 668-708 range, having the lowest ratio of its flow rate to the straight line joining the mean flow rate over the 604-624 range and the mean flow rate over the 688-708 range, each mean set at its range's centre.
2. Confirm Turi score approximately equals 691.0 kPa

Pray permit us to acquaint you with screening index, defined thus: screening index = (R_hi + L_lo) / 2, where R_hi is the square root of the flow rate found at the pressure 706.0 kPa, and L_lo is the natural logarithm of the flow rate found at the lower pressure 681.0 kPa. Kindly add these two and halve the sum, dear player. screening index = 9.23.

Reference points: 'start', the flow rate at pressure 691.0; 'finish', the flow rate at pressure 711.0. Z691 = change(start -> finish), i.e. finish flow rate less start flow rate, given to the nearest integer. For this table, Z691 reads 17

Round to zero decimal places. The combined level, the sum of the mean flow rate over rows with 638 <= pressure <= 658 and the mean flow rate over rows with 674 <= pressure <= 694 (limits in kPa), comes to 344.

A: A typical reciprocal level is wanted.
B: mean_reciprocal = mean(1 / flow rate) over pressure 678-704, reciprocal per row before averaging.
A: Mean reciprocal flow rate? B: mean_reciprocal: 0.0059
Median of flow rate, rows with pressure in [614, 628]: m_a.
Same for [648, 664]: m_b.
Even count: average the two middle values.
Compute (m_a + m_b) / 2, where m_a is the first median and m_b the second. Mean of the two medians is 164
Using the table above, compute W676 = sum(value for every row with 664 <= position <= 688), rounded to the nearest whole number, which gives 866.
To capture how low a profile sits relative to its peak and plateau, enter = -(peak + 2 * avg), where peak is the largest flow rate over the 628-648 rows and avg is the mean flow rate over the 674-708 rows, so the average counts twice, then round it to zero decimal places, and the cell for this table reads -513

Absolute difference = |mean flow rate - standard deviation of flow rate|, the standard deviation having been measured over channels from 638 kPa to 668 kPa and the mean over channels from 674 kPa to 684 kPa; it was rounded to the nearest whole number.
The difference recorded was 170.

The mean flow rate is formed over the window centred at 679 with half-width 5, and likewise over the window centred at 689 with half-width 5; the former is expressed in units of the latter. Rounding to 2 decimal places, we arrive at 1.07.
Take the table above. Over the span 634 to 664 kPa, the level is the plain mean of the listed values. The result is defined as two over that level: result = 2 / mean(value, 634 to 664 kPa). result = 0.0115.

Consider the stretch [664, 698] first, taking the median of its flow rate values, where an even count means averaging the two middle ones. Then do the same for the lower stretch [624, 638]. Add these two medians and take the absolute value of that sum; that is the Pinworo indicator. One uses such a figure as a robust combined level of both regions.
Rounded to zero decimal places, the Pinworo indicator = 323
